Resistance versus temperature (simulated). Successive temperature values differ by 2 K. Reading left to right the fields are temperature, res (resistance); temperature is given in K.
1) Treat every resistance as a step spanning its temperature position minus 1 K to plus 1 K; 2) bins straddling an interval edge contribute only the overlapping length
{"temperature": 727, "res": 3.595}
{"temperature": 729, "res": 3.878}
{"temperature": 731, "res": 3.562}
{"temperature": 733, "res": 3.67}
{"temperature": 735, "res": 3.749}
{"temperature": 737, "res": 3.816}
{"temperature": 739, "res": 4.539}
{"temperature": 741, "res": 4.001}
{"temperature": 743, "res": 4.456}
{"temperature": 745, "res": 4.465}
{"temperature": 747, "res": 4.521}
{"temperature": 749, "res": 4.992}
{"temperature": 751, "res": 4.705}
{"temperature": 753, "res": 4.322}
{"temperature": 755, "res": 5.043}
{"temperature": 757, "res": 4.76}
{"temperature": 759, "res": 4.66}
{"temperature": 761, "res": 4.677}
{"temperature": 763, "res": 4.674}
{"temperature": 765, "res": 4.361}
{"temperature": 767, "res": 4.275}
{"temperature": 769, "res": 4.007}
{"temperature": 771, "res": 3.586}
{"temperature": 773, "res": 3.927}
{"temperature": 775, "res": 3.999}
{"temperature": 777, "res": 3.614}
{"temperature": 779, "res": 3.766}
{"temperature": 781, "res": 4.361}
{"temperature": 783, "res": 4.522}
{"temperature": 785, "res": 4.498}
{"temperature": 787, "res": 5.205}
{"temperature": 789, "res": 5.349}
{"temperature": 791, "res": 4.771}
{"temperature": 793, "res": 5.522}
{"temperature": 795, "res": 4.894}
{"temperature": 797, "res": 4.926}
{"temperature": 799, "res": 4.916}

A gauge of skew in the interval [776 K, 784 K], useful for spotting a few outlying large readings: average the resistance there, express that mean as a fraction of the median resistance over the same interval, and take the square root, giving 1.00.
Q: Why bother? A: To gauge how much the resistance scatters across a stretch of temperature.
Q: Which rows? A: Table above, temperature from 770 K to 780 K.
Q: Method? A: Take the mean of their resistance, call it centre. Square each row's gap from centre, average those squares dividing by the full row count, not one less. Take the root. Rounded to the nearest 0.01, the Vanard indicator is 0.16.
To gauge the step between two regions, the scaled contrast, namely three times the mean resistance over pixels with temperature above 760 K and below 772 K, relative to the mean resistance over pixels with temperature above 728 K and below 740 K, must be 3.3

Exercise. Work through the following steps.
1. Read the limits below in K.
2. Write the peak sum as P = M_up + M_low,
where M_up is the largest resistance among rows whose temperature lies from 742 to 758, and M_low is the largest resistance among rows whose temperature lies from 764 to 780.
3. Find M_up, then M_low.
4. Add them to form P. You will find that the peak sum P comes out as 9.4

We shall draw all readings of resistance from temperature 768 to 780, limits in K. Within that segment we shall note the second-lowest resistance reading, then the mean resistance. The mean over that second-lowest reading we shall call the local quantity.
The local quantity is 1.056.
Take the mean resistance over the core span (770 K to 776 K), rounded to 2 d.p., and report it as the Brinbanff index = 3.84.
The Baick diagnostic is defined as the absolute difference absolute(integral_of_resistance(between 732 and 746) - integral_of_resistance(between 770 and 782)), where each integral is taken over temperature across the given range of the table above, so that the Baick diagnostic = 11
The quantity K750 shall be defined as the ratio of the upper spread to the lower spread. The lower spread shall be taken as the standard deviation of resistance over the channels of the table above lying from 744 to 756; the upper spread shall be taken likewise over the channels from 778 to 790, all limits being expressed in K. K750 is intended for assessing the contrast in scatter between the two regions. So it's 2.0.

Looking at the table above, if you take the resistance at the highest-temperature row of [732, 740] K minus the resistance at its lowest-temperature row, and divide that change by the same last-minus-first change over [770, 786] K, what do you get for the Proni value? 1.0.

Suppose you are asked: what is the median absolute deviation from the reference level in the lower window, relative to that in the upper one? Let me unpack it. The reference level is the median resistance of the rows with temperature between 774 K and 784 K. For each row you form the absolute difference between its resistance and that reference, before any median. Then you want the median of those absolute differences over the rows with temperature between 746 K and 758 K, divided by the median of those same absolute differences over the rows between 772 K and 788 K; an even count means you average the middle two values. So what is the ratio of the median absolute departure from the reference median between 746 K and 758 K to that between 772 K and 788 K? 2.0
